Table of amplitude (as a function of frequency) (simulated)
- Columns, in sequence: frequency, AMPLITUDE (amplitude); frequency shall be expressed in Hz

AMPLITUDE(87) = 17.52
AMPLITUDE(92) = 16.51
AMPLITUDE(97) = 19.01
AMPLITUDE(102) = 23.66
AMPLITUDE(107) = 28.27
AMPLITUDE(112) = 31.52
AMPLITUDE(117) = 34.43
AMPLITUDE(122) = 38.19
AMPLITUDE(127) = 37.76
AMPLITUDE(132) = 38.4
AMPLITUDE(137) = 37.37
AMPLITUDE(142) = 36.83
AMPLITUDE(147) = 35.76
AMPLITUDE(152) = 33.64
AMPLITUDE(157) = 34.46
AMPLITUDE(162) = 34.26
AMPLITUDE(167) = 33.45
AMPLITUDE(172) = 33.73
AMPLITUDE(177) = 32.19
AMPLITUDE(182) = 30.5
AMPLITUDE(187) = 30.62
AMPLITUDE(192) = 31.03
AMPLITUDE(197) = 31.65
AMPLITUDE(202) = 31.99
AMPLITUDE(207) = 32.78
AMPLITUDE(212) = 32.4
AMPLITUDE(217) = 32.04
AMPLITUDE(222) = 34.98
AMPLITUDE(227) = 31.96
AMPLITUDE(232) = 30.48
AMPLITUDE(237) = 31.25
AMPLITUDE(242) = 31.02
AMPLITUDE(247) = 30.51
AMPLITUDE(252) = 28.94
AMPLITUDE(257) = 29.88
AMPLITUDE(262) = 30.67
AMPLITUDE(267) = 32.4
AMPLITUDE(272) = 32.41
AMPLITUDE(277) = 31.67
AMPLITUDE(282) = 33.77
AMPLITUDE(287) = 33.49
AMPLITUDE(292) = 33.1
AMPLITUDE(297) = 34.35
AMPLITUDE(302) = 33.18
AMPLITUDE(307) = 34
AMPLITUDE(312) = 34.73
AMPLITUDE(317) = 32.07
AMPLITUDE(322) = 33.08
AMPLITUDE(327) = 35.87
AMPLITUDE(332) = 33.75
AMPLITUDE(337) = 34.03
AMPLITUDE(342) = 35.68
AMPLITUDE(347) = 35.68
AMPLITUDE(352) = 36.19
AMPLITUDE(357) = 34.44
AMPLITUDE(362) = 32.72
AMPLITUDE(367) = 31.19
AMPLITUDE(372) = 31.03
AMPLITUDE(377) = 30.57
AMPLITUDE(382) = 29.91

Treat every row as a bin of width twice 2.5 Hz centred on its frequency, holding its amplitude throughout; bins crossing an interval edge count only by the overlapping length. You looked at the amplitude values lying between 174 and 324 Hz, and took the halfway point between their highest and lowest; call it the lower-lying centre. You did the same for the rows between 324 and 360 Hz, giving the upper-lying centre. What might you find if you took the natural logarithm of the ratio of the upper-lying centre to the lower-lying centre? 0.09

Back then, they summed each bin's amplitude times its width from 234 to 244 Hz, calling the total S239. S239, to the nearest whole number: 311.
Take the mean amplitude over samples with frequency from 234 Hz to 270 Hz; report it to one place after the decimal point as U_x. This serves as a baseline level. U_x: 30.7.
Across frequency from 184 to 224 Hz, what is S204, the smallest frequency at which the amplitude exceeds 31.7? 202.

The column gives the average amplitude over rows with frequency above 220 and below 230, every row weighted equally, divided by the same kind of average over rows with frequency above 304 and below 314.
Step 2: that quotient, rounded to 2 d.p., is 0.97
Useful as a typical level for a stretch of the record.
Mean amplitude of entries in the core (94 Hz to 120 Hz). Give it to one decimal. 27.4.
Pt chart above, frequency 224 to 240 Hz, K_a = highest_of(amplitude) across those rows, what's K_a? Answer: 31.96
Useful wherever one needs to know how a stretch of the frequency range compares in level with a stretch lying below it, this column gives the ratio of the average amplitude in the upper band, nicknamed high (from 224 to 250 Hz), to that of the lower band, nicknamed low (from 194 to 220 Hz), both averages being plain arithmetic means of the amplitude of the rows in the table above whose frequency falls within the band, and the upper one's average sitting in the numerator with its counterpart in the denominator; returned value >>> 0.965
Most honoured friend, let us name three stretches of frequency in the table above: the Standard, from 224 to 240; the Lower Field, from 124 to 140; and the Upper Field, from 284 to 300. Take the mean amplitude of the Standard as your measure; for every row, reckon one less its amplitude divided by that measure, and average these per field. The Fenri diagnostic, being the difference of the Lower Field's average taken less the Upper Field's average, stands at -0.13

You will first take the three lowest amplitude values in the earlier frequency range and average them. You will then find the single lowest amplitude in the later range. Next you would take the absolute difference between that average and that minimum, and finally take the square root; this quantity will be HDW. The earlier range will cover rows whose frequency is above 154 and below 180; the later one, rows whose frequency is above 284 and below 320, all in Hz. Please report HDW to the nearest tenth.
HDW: 1.0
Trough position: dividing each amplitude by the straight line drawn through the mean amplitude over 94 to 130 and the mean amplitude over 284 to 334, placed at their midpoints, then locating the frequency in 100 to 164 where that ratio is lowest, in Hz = 102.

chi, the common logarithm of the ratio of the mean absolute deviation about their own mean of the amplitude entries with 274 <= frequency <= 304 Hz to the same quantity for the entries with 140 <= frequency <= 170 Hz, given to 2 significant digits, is -0.23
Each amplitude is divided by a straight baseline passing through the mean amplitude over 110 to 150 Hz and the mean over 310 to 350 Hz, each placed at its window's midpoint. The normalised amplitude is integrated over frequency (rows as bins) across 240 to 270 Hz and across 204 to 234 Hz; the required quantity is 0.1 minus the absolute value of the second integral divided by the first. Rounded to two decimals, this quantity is -0.95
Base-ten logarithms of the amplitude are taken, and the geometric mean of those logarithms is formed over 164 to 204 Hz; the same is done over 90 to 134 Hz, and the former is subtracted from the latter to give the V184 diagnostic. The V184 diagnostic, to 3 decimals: -0.054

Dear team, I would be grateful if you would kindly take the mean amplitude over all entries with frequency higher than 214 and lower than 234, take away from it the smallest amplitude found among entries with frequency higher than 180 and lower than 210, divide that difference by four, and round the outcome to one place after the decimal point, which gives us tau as 0.5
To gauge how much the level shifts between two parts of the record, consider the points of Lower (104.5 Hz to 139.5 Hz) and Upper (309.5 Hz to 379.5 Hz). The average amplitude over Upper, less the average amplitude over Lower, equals -1.5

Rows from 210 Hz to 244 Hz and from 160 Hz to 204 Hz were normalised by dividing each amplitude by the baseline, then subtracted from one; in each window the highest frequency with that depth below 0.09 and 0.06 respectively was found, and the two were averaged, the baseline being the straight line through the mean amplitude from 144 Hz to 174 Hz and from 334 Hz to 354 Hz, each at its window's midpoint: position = 199.5 Hz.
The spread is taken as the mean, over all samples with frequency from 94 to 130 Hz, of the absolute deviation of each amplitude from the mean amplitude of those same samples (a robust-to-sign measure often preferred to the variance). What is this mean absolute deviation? 5.8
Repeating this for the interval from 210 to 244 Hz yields 1.0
